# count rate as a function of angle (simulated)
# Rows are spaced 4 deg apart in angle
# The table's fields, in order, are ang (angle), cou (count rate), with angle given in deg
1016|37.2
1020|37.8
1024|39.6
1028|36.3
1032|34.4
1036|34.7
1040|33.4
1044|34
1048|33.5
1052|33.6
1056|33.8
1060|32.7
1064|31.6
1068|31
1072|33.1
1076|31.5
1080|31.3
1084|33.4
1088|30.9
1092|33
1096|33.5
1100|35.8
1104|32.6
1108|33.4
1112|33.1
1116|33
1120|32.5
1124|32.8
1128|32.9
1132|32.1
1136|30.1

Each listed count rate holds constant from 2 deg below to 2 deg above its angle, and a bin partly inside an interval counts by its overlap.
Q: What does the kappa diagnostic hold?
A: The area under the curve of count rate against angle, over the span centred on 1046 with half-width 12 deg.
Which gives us 812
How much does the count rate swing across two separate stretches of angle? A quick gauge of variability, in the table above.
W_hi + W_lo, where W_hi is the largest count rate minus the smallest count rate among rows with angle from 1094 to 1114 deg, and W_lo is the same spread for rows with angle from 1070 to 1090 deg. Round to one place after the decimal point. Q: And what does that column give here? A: 5.7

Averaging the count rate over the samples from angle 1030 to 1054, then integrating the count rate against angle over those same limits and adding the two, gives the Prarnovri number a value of 848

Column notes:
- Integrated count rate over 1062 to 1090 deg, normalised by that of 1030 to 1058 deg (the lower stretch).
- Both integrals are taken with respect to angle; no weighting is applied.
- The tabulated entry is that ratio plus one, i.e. 1.94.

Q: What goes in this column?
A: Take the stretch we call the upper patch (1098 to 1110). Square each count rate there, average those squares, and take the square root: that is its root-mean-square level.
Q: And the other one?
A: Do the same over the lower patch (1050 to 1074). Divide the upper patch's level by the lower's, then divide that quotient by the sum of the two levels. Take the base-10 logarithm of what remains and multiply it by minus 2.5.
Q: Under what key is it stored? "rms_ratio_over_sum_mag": 4.52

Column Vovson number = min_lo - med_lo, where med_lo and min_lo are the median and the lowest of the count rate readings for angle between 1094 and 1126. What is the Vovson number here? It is -0.55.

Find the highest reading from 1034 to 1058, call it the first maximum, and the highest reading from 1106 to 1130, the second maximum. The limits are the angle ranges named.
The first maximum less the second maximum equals 1.3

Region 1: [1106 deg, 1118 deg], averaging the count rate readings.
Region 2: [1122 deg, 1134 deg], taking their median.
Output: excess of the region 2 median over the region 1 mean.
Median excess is -0.4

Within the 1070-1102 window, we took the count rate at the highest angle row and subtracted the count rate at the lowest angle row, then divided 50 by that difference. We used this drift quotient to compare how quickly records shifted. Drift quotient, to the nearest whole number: 19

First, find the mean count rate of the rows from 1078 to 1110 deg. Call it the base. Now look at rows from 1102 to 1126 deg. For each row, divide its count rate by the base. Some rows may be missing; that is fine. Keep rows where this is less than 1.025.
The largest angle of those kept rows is 1124 deg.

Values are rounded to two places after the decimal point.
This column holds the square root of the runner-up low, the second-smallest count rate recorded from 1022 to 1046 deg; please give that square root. 5.83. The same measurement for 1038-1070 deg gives 5.62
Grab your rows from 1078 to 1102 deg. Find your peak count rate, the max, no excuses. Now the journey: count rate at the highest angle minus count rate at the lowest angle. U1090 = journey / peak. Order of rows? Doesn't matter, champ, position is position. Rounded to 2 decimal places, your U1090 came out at 0.13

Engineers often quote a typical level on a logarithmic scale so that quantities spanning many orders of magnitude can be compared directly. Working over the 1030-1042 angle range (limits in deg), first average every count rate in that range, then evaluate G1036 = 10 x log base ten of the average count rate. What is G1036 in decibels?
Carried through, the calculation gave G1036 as 15.3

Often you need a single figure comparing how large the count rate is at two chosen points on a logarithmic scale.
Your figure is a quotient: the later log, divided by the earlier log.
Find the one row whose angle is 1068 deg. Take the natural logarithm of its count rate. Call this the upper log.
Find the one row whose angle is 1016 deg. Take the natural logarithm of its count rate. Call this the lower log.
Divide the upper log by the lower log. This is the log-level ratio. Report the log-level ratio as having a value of 0.95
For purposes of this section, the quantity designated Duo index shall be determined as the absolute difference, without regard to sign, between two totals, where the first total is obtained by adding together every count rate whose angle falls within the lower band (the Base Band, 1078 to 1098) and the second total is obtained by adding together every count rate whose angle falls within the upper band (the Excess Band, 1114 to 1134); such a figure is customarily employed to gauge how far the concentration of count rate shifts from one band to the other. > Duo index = 1.2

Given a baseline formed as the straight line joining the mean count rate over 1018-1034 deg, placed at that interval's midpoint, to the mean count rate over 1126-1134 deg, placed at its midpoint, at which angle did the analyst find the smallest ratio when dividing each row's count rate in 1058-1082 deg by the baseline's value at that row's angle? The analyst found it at 1068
